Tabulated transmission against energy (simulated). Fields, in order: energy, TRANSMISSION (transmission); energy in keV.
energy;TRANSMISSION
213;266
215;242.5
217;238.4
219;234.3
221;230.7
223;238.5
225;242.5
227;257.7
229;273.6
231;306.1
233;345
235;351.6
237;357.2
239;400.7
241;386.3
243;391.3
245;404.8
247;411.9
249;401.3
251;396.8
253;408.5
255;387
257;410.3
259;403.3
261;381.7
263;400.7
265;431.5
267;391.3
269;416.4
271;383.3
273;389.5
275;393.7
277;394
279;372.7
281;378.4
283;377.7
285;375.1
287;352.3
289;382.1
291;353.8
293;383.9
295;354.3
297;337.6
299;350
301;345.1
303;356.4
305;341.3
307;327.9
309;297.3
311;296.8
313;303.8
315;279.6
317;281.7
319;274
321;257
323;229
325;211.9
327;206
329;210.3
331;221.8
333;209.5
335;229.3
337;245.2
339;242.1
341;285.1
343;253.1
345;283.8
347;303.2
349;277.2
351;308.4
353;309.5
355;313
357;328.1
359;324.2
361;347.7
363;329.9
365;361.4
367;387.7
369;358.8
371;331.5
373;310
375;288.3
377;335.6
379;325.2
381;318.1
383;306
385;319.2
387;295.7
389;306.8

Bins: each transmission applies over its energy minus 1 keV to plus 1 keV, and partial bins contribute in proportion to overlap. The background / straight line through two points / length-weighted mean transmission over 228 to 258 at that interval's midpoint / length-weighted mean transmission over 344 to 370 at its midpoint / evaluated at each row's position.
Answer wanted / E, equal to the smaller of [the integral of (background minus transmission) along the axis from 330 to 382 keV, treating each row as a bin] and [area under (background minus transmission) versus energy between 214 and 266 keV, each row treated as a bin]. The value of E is 1299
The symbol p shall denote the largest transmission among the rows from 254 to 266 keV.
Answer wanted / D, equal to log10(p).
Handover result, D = 2.63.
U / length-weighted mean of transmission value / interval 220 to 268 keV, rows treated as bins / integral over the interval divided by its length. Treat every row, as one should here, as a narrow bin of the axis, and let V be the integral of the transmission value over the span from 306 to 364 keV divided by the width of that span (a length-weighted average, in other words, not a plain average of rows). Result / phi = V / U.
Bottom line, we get 0.8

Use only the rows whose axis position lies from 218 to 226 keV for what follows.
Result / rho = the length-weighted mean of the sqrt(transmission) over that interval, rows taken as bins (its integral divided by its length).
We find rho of 15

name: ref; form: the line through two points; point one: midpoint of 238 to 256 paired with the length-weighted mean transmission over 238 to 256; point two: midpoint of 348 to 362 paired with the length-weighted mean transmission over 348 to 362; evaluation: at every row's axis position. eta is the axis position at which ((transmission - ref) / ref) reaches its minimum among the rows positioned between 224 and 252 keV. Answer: 225 keV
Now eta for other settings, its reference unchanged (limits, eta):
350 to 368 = 351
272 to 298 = 297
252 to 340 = 327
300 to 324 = 323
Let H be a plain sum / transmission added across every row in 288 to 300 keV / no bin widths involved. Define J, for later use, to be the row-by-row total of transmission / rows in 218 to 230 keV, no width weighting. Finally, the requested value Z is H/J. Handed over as 1.46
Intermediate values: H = 2162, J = 1477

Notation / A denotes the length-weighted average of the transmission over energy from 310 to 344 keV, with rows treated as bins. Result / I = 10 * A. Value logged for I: 2492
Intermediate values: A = 249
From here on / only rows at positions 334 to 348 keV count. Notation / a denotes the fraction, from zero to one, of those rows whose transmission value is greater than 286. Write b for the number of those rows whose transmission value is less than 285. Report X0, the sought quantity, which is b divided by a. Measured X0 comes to 35.0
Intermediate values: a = 0.1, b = 5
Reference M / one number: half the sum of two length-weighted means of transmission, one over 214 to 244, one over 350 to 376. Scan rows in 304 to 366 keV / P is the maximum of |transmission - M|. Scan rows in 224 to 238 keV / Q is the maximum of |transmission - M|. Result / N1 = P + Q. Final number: 182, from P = 109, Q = 73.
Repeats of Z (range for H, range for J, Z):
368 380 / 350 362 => 1.01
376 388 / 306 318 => 1.06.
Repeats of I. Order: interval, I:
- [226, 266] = 3754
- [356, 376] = 3368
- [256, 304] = 3798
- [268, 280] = 3916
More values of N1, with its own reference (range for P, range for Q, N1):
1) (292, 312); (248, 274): 185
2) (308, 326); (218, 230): 188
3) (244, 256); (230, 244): 182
